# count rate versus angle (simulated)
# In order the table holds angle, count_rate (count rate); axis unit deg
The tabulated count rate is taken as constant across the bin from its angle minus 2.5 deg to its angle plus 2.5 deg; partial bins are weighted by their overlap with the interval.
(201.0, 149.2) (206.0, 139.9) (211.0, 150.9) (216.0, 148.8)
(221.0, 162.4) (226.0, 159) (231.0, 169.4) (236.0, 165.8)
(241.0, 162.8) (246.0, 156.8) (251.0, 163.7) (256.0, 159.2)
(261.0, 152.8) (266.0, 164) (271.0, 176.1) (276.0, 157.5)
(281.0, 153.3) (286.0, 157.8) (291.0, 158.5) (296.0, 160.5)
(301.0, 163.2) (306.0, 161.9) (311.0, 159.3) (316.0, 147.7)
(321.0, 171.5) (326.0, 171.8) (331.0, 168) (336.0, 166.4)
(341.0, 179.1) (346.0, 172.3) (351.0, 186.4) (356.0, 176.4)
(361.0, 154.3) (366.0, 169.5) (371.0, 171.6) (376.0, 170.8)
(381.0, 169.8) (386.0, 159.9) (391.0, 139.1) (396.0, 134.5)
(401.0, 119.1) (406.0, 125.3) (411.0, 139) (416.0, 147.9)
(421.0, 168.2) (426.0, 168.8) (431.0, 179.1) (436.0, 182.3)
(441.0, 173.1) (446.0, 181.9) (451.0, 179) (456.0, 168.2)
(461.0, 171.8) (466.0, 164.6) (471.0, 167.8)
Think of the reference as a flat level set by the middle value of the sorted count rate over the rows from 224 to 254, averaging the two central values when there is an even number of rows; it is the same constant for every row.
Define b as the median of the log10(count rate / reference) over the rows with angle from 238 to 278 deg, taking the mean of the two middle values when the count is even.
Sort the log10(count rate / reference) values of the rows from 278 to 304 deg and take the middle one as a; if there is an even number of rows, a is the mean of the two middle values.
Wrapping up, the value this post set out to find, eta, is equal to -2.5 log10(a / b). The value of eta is -0.8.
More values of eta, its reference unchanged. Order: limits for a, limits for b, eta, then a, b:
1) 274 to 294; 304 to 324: -0.8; -0.0152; -0.007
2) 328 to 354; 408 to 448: -0.2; 0.0234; 0.020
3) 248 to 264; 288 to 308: -0.7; -0.0109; -0.005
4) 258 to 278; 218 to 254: -1.9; -0.0068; -0.001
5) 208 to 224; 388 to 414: 1.0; -0.0342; -0.084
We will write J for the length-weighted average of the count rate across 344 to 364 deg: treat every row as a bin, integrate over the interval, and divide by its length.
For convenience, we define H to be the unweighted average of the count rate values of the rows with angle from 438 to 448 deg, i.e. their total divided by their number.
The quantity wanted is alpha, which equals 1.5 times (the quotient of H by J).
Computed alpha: 1.55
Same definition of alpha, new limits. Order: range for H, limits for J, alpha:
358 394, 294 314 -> 1.51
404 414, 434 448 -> 1.11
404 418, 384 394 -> 1.39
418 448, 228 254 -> 1.61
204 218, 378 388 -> 1.33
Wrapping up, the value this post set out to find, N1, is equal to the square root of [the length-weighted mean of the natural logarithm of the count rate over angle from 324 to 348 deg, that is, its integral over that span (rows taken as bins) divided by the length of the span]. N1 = 2.27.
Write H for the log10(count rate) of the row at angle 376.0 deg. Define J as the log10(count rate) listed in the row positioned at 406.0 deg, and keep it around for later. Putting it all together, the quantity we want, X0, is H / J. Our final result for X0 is 1.06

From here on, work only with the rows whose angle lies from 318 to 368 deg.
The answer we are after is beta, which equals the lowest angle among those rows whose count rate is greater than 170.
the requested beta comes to 321.0 deg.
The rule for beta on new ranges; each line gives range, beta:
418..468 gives 431.0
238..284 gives 271.0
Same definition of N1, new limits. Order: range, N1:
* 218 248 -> 2.26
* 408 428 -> 2.24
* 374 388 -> 2.26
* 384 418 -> 2.22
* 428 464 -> 2.27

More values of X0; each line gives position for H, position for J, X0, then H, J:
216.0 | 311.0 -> 0.99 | 2.17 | 2.202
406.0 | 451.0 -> 0.93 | 2.10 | 2.253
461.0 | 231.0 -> 1.00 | 2.24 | 2.229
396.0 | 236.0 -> 0.96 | 2.13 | 2.220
